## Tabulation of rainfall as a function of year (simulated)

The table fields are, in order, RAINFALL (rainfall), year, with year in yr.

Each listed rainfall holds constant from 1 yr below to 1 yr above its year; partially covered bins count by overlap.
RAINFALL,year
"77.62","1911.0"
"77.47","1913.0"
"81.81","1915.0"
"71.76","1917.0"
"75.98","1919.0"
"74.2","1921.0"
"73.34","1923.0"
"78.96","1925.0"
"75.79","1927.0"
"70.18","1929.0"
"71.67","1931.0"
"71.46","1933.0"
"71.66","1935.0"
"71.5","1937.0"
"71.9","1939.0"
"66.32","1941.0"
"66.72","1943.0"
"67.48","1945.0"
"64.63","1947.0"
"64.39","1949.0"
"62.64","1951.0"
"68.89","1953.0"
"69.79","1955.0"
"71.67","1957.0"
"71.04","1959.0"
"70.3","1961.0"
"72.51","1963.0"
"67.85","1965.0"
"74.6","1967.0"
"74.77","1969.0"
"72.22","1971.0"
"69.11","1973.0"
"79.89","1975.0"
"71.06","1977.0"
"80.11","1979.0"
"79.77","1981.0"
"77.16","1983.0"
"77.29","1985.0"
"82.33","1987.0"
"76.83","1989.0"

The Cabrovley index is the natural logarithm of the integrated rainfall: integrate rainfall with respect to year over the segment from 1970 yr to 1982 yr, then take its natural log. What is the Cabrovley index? 6.8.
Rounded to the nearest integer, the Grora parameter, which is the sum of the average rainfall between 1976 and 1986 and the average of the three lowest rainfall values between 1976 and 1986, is 152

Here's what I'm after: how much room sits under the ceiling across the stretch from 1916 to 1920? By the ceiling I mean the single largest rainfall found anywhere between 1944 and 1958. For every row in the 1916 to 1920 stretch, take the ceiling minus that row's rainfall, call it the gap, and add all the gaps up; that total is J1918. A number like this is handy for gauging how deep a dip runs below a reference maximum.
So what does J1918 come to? -4.4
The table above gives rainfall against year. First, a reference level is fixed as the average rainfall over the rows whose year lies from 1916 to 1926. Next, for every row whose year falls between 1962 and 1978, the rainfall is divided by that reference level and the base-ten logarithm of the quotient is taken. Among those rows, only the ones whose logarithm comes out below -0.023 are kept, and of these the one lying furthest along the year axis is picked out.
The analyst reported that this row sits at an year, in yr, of 1973.0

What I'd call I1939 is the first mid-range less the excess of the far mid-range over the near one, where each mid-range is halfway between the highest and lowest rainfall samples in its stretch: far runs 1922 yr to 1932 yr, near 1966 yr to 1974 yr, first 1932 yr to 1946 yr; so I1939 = 66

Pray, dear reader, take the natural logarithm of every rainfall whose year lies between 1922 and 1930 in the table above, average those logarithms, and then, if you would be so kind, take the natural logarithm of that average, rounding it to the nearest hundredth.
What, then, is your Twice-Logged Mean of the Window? 1.46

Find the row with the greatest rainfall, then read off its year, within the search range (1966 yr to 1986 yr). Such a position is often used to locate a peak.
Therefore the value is 1979.0 yr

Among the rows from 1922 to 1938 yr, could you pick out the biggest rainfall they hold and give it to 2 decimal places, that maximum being 78.96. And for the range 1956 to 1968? 74.60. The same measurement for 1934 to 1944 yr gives 71.90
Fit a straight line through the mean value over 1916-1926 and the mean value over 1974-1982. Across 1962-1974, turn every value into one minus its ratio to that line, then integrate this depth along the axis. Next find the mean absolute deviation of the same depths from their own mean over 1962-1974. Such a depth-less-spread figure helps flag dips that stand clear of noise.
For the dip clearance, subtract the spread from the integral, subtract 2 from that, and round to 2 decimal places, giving -1.20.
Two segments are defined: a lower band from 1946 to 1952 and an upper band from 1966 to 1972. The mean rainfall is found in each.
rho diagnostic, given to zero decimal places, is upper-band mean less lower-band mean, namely 10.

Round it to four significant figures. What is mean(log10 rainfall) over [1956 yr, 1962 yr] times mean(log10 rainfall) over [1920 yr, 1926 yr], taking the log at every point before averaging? 3.476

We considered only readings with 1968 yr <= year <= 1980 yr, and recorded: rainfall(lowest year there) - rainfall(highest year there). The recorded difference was -5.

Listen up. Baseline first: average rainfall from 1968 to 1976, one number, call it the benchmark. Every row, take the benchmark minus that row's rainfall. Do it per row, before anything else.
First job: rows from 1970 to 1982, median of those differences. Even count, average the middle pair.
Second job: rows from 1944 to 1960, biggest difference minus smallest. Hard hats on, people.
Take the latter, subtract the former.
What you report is 11.0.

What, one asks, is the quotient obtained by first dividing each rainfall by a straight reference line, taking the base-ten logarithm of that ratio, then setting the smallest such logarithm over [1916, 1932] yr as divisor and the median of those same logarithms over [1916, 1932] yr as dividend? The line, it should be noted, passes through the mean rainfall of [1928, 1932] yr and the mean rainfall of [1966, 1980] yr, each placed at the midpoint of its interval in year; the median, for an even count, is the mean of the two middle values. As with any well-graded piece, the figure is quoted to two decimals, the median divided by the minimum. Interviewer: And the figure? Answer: -5.21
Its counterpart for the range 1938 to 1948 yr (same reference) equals 0.68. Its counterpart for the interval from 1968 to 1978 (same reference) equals 0.39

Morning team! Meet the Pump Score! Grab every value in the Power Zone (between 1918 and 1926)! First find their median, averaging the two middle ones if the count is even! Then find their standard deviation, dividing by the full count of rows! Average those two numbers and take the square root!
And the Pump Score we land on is 6.21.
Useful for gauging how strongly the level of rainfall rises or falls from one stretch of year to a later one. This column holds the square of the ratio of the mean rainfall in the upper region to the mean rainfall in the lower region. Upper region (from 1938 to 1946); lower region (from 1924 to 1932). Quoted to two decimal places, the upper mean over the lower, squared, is 0.84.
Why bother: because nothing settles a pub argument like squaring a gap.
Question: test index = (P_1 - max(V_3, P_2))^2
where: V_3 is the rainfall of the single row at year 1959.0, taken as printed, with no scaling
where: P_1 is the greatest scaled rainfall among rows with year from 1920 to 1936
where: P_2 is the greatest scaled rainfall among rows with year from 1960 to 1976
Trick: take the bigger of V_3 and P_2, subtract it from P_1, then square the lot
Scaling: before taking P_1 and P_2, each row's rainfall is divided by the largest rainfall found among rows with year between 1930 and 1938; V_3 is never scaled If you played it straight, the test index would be 4891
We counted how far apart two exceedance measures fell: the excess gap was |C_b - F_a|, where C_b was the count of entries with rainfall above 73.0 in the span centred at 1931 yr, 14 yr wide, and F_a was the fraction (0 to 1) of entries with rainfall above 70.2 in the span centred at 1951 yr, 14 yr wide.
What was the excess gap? 1.9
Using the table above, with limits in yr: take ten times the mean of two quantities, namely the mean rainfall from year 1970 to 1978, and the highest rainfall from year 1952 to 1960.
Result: 724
